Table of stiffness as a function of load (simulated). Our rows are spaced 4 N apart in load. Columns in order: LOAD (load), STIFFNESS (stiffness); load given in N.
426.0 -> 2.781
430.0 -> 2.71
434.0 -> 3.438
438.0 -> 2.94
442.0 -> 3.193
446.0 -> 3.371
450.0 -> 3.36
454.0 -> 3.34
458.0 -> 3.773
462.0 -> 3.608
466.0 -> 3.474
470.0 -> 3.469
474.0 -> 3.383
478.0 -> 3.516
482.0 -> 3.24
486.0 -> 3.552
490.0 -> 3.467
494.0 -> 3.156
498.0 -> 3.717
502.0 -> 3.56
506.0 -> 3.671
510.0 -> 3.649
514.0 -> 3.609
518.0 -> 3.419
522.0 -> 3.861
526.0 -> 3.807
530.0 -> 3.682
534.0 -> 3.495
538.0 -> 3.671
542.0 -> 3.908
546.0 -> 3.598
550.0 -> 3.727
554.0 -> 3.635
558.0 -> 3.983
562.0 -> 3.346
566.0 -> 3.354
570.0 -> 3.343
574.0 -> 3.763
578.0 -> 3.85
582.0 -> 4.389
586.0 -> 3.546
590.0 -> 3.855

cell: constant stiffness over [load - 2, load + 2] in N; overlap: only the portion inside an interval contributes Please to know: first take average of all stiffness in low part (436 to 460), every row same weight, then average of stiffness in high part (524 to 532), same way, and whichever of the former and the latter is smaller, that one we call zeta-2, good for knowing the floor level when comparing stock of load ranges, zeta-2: 3.33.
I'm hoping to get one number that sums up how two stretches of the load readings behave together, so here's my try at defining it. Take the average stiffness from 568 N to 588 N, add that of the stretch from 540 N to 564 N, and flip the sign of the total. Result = -7.48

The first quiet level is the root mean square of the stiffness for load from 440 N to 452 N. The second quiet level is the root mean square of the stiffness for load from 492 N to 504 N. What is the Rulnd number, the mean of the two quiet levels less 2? 1.40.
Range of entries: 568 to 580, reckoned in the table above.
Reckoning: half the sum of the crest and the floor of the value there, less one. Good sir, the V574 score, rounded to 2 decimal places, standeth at 2.60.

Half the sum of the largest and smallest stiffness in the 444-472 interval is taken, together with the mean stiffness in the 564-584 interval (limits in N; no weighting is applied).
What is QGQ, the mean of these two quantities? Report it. 3.65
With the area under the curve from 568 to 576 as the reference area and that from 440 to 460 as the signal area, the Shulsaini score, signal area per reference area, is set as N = 2.4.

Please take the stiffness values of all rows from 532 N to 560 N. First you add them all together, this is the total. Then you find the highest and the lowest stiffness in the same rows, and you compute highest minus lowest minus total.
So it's -25.5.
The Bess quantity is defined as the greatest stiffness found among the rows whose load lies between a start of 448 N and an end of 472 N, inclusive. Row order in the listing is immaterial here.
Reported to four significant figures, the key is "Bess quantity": 3.773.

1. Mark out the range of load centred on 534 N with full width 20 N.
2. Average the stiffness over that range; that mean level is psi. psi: 3.71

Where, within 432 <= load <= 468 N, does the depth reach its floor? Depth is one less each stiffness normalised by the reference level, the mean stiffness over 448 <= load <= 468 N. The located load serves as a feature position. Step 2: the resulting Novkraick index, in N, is 458.0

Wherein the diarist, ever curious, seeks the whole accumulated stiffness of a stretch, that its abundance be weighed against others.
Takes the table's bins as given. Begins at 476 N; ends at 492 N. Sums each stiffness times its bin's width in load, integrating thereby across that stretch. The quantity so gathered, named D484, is 55.1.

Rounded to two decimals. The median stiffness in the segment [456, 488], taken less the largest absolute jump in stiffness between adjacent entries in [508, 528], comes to 3.05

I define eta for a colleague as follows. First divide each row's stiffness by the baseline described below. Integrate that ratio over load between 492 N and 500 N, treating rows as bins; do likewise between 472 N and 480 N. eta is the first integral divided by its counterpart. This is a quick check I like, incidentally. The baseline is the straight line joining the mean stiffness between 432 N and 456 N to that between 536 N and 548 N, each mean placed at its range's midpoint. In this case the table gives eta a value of 0.97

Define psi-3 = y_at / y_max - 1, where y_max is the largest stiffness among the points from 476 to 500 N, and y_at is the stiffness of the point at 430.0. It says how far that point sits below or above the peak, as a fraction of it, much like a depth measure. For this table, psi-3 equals -0.27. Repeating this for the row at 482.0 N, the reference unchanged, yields -0.13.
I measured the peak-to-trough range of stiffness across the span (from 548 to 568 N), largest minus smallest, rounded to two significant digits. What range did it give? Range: 0.64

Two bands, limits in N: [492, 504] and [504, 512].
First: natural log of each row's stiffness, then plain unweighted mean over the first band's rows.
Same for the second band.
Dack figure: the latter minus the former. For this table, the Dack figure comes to 0.053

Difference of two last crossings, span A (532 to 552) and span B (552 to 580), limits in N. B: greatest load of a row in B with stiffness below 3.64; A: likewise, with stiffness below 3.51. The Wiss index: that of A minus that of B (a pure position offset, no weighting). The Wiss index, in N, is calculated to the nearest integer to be -36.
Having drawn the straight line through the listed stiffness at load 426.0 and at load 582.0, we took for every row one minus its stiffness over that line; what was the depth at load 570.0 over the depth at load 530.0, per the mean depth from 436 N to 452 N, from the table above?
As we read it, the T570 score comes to -58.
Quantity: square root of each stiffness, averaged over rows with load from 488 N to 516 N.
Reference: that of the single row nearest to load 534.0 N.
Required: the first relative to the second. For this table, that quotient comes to 1.01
